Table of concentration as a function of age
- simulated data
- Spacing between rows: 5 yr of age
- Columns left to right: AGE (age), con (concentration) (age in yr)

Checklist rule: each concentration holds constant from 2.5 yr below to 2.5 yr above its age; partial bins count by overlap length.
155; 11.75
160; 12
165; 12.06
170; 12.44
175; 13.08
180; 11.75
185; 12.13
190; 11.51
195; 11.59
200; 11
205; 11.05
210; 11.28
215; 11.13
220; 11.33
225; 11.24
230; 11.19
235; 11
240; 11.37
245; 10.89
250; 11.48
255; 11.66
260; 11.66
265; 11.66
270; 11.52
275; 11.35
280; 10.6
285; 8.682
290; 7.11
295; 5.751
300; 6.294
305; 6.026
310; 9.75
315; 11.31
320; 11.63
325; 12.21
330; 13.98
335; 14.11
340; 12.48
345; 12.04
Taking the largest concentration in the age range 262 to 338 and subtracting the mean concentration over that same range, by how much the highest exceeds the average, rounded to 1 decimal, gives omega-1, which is 4.0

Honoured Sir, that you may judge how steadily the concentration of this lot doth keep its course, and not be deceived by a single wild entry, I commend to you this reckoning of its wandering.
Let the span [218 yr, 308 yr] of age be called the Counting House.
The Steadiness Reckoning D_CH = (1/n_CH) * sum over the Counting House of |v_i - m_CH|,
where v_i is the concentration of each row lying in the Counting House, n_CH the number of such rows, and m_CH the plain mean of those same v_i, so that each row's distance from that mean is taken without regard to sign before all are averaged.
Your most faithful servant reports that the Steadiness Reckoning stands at 1.8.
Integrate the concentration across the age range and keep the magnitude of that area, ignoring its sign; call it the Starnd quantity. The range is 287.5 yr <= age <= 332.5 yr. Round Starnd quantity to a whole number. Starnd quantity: 420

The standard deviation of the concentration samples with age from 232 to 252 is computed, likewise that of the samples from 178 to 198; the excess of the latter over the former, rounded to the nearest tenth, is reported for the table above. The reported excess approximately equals 0.0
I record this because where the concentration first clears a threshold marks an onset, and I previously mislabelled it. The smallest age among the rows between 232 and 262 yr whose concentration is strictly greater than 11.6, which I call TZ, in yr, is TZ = 255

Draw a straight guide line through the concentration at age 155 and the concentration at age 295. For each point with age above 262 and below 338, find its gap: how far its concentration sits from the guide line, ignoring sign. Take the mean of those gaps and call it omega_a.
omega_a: 4.6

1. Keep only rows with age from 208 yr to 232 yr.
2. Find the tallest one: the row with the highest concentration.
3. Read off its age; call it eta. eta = 220 yr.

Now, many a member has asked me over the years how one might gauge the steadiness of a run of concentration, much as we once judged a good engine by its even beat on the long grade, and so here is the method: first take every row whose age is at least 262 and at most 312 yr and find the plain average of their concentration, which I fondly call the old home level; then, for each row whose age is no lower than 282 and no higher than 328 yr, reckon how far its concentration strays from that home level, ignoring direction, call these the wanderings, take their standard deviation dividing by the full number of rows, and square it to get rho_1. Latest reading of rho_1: 1.0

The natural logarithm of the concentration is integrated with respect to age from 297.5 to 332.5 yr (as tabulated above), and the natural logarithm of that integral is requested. 4.4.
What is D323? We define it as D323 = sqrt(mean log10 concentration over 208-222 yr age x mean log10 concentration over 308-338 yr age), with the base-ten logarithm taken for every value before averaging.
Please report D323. 1.07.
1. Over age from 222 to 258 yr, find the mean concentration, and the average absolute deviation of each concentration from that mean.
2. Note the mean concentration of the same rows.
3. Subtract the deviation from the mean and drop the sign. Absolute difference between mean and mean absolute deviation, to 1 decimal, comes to 11.1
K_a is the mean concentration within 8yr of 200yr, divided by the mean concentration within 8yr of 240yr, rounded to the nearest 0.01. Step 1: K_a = 1.01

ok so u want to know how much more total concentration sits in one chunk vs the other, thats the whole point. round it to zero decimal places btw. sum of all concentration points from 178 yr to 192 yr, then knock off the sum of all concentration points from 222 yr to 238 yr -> 2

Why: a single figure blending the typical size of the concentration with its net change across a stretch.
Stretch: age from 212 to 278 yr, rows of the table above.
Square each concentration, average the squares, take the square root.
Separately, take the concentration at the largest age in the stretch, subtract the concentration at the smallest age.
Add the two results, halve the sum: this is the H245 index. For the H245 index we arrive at 5.8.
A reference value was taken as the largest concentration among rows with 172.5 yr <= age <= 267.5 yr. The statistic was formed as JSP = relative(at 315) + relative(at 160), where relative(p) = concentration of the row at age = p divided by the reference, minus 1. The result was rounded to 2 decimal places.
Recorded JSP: -0.22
